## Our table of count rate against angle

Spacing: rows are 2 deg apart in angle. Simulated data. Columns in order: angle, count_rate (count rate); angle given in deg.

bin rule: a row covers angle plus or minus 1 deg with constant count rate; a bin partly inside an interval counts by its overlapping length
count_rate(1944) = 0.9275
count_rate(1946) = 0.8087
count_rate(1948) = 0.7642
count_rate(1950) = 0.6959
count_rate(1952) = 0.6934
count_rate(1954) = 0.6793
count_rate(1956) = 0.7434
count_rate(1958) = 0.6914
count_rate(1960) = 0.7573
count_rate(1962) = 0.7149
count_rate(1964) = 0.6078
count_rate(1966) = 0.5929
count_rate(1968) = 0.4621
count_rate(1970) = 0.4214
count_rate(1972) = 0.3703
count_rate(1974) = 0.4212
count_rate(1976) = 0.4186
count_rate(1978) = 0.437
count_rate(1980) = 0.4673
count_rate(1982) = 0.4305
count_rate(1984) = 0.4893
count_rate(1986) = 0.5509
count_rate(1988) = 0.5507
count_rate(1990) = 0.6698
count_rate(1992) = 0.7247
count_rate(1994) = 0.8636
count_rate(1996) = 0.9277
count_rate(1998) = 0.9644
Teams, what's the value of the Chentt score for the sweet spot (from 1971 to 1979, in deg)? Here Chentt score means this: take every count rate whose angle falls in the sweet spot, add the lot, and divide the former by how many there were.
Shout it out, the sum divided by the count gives 0.41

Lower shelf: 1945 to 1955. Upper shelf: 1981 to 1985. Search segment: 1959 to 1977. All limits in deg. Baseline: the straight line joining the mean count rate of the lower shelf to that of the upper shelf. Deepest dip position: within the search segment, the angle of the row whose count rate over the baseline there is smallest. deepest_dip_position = 1972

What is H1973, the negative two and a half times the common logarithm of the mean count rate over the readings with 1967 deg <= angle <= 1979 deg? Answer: 0.9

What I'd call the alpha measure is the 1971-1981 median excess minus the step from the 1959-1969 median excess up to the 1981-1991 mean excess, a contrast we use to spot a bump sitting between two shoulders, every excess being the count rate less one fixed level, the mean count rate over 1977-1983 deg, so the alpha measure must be 0.0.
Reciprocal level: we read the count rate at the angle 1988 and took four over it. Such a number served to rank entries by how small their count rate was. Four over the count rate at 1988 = 7.3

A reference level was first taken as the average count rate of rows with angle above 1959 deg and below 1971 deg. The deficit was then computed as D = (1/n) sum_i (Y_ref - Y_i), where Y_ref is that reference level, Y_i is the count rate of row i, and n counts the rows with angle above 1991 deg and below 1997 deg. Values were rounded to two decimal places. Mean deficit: -0.25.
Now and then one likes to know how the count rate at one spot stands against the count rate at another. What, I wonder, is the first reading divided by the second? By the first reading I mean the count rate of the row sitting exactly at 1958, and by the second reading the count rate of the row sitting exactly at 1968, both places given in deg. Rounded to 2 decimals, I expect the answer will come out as 1.50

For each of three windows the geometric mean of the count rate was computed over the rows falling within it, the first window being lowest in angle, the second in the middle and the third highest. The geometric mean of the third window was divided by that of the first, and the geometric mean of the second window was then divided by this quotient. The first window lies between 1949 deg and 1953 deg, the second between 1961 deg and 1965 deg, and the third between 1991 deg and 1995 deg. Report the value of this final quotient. 0.58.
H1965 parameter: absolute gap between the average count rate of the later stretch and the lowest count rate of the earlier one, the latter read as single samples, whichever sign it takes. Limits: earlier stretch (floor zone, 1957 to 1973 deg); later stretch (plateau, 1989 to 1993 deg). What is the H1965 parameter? 0.33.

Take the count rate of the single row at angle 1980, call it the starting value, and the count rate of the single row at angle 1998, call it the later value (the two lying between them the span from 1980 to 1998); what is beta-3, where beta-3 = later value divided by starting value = 2.1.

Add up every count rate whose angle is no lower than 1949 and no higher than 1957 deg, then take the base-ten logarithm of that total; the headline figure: 0.45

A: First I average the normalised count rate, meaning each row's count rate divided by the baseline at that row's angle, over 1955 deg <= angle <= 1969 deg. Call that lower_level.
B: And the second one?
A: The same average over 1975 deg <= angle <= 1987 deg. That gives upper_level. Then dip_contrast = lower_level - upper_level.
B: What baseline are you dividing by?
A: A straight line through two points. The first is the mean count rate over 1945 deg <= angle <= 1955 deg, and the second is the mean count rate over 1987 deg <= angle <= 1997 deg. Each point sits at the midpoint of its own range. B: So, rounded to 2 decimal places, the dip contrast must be 0.26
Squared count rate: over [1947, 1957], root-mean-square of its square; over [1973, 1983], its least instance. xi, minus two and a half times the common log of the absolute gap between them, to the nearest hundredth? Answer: 1.17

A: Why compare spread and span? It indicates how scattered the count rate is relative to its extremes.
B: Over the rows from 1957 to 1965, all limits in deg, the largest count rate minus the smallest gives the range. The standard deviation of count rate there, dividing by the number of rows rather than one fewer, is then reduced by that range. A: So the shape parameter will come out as -0.10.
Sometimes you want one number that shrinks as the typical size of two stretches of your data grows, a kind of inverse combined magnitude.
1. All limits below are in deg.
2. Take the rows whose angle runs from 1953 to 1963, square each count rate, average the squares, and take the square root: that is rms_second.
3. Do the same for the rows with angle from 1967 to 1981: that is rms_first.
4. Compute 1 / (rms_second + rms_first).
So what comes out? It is 0.87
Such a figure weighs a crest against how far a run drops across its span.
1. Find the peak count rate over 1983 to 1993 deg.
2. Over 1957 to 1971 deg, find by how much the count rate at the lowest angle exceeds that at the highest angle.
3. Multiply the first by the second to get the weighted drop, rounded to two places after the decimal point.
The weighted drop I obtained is 0.20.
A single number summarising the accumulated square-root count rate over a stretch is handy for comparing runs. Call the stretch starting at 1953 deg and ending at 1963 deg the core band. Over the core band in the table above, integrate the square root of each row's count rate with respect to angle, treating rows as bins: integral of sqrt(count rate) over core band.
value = 8.5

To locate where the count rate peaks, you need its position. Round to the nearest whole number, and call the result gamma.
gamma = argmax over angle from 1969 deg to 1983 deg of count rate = 1980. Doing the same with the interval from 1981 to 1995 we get 1994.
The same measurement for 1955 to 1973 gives 1960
